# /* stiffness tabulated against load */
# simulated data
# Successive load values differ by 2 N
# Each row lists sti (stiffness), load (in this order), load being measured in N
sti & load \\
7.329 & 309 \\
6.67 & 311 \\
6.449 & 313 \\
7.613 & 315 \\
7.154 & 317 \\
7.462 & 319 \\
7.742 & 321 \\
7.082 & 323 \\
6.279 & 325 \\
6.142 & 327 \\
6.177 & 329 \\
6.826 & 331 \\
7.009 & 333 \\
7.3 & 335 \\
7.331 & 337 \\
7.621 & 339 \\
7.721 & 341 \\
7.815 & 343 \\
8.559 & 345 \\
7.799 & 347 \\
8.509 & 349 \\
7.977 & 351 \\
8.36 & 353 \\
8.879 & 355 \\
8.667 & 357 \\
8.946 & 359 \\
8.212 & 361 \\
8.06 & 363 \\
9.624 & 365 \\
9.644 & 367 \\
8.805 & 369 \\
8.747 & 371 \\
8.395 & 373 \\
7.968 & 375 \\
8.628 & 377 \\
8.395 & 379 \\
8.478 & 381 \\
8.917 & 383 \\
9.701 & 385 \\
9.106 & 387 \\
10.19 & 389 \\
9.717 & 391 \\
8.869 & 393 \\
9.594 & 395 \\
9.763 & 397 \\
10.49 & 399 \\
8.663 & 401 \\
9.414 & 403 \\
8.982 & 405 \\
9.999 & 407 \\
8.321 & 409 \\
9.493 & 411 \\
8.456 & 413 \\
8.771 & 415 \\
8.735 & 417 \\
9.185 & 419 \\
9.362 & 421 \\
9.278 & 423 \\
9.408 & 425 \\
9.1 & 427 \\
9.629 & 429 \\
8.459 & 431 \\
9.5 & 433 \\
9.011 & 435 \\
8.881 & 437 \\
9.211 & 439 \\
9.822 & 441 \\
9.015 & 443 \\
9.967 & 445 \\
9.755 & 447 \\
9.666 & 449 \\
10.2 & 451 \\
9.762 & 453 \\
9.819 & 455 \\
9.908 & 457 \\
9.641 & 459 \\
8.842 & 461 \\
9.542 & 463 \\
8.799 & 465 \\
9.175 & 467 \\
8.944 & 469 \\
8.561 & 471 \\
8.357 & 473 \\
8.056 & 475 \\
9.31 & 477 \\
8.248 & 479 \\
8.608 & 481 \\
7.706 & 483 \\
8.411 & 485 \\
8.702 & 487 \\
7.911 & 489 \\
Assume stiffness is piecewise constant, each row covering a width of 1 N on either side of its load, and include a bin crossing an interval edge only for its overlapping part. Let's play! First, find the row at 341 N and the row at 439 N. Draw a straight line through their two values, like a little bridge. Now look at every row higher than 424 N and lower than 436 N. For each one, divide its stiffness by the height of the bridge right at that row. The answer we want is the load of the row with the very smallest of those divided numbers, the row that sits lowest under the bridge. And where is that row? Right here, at 431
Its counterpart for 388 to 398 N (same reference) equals 393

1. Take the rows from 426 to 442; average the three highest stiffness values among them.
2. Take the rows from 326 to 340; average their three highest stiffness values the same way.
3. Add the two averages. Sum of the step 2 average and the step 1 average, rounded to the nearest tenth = 17.1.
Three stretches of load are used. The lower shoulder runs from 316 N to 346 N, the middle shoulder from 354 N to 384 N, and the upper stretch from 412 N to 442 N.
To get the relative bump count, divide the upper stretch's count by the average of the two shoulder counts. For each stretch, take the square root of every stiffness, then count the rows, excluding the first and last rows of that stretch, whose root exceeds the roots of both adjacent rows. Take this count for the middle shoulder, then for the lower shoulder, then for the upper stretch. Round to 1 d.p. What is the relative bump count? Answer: 2.5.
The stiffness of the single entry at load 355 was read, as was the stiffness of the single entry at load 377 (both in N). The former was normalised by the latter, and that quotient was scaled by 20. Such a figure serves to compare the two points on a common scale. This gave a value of 21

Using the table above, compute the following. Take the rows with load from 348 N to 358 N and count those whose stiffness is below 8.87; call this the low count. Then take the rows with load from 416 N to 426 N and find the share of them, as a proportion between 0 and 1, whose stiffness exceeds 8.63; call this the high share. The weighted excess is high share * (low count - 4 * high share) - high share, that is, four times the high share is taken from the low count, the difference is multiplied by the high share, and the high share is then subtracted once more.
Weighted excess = -1.0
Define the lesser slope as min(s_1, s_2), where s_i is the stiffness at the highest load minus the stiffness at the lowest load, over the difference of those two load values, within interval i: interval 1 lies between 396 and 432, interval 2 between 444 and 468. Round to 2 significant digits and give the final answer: -0.038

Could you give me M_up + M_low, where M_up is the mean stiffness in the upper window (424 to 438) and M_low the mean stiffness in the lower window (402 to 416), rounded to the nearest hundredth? 18.20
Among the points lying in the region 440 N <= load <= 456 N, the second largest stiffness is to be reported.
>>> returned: 9.967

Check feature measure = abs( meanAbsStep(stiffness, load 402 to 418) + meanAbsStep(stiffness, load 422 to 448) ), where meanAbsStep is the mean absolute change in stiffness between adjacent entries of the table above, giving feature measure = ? 1.37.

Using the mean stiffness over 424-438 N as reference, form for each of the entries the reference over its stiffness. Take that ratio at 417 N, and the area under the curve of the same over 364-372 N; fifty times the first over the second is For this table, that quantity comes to 6.57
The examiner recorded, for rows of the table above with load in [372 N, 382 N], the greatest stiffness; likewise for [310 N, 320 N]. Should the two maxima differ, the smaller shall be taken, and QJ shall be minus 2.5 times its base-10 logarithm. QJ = -2.20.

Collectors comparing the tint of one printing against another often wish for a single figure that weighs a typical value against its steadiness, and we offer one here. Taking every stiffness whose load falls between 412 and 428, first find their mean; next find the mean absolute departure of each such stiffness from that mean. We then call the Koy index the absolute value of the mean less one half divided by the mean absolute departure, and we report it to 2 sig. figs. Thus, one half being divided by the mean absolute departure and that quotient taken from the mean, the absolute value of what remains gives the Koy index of 7.3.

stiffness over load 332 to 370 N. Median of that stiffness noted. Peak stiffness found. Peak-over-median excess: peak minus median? 1.43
